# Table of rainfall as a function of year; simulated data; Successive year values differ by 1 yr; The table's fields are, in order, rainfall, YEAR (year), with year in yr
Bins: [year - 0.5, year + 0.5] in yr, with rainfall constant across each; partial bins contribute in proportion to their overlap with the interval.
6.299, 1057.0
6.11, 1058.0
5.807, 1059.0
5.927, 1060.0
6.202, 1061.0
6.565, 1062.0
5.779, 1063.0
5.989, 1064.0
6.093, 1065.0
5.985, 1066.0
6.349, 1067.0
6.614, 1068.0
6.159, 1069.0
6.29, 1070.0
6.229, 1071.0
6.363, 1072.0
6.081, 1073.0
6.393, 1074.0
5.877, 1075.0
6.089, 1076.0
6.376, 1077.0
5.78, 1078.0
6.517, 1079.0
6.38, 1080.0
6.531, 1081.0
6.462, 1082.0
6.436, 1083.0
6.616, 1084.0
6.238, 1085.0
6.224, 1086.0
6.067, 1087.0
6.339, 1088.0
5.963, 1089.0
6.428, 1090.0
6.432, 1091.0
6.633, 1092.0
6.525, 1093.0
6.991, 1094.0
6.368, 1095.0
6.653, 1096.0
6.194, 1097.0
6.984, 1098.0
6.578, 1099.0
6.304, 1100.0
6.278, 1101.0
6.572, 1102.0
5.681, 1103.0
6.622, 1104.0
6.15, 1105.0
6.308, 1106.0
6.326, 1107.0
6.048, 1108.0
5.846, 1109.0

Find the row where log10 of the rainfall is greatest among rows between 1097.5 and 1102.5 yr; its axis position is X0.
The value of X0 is 1098.0 yr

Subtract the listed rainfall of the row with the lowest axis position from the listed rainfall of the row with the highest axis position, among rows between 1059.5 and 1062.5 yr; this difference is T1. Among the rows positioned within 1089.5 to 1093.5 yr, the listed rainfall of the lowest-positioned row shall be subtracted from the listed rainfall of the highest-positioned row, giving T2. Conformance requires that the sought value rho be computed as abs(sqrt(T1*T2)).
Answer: 0.25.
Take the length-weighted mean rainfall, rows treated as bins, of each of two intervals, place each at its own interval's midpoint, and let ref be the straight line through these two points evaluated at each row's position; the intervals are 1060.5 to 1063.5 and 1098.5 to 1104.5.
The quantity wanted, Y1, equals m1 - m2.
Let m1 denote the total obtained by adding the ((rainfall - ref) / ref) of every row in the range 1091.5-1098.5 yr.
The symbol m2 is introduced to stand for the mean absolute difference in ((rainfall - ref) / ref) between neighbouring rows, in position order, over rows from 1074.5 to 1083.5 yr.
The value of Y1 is 0.30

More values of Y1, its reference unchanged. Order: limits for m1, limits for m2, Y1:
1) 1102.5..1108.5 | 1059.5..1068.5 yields -0.21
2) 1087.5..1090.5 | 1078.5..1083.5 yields -0.04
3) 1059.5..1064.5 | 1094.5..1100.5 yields -0.14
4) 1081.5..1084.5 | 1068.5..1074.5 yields 0.09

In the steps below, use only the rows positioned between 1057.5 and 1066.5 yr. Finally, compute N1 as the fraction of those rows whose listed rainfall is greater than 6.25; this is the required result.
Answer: 0.11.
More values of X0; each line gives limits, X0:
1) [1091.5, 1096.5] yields 1094.0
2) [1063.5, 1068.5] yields 1068.0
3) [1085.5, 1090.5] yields 1090.0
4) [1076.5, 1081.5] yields 1081.0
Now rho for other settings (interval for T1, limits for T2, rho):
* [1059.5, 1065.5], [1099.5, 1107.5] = 0.06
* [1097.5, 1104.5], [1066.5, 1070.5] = 0.15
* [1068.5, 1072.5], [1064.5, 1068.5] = 0.33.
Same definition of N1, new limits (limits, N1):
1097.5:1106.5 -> 0.78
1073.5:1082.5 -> 0.67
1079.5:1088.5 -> 0.67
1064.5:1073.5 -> 0.44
